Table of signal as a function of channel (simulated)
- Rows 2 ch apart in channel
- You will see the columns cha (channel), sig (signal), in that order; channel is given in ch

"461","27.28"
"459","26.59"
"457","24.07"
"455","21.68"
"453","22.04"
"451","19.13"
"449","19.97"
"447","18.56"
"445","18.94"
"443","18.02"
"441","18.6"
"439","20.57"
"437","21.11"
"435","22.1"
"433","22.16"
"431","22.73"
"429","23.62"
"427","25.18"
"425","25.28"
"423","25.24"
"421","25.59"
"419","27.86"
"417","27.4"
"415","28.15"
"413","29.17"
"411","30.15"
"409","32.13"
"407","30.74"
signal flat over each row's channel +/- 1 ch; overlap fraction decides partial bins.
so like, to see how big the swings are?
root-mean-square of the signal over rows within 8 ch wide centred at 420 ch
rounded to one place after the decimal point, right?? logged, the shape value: 26.5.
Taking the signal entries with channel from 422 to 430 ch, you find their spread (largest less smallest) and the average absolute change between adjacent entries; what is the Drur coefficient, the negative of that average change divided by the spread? -0.34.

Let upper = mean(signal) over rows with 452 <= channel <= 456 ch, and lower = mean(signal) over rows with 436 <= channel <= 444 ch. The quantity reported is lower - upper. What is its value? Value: -2.3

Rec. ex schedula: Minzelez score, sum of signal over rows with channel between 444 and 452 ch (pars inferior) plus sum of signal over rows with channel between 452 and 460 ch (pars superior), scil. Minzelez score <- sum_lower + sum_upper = 171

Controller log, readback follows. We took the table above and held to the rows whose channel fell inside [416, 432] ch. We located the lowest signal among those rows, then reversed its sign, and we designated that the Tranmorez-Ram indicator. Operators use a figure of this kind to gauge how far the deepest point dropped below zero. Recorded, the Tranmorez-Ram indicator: -23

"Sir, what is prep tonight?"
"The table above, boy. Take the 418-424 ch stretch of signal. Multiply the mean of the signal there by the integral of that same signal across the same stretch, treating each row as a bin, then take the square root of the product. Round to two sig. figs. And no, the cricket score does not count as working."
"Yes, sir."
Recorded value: 64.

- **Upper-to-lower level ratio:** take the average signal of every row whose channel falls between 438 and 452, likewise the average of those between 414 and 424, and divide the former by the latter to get 0.71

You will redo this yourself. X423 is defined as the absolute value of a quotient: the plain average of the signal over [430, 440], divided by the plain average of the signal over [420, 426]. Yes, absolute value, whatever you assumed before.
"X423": 0.86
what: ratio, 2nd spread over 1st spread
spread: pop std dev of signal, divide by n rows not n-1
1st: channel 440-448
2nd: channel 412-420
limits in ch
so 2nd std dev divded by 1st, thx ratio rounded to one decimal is 2.0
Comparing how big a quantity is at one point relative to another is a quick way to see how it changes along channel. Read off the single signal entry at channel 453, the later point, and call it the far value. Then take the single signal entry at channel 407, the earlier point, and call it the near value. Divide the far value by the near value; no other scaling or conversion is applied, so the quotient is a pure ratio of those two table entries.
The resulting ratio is 0.72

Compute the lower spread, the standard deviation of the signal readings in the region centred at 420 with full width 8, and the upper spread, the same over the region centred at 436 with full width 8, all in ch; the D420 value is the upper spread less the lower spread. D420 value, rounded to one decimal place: -0.5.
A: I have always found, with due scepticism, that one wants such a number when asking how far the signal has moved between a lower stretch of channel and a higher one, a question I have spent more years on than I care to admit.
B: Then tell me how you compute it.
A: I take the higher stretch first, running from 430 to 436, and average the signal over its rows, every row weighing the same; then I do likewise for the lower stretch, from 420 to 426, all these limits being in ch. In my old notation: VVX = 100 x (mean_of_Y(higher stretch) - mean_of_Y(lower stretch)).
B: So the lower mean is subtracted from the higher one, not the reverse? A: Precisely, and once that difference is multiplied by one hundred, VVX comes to -304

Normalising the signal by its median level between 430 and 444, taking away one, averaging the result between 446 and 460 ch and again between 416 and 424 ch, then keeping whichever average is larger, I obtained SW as 0.26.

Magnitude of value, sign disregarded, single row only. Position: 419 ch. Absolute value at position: 28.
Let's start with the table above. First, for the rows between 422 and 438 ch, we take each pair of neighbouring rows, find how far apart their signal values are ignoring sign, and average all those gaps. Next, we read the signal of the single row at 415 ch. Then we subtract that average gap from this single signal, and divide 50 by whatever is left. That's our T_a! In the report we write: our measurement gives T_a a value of 1.81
